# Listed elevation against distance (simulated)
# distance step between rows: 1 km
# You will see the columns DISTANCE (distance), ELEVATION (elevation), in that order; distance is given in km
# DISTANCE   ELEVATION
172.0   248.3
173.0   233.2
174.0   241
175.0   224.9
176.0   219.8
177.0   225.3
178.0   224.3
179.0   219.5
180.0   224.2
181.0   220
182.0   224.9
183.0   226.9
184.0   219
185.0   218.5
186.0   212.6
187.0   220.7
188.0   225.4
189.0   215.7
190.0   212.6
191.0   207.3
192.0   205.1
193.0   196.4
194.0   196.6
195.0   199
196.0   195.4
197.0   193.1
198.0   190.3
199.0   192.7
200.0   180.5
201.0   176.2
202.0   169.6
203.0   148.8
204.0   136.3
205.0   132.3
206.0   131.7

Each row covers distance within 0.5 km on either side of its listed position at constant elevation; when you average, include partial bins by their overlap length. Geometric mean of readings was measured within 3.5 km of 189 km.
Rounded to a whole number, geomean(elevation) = 214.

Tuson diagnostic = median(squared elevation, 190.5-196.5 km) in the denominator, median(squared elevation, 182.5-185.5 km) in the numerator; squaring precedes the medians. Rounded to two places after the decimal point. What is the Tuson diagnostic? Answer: 1.23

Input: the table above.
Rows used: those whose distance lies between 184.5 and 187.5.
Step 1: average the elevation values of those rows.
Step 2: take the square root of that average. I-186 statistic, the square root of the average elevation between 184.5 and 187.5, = 14.7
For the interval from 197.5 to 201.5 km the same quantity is 13.6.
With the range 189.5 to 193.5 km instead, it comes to 14.3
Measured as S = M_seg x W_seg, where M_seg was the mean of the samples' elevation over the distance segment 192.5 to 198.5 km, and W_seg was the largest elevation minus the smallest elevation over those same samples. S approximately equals 1698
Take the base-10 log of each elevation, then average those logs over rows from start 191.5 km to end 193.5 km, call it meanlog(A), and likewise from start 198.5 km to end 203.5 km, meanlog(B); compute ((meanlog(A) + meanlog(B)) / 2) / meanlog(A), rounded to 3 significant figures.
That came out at 0.986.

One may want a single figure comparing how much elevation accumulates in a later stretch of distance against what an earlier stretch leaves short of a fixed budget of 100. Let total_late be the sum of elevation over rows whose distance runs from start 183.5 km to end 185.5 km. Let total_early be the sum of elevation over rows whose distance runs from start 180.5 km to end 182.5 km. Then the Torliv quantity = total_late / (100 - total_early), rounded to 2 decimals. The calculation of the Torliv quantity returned -1.27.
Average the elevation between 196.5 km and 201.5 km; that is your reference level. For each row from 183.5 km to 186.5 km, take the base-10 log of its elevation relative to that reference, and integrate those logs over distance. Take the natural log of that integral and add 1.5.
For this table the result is -0.1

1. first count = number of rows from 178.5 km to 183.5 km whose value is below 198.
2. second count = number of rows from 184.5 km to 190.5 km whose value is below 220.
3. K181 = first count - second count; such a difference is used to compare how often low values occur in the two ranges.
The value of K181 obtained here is -4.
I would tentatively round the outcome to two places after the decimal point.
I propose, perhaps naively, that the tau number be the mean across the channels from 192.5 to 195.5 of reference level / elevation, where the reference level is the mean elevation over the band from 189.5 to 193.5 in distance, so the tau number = 1.04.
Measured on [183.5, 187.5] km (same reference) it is 0.94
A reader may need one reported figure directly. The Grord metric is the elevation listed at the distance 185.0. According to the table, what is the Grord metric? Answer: 218.5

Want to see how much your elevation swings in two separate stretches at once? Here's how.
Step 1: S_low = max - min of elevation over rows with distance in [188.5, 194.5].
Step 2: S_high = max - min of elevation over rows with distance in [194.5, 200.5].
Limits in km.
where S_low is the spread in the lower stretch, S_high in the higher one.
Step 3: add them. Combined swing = 38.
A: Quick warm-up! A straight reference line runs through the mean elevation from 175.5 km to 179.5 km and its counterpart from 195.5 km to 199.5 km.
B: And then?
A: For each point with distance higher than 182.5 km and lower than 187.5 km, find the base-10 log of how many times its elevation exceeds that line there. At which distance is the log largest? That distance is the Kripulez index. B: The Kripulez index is 187.0 km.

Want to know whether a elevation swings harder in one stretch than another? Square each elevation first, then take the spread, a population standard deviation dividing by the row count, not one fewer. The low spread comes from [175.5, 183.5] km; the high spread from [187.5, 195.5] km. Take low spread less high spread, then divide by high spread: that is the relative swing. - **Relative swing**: -0.7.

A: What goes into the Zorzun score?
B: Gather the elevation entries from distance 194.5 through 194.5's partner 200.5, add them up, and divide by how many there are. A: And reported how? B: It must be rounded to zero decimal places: 192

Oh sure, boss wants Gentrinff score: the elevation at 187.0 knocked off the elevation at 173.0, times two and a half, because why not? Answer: 31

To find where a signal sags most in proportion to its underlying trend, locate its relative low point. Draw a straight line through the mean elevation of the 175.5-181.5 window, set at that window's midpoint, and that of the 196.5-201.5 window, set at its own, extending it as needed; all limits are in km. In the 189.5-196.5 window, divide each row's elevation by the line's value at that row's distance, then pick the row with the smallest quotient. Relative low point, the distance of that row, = 193.0 km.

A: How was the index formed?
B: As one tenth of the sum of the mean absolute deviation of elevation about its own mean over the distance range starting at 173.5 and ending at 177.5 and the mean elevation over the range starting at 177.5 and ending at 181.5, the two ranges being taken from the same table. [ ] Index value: 22.9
